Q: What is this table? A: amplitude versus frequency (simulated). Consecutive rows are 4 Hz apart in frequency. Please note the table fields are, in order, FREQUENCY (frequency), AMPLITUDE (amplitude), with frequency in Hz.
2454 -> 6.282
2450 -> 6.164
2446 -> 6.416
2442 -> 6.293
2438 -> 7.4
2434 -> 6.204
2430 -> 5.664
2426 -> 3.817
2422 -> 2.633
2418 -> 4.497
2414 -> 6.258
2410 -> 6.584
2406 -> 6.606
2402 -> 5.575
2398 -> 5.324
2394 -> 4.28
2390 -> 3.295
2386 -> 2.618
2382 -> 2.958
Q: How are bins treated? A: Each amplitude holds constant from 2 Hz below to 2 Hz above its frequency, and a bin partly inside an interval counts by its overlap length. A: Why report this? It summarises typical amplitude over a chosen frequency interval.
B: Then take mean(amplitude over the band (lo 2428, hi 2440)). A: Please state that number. 6.4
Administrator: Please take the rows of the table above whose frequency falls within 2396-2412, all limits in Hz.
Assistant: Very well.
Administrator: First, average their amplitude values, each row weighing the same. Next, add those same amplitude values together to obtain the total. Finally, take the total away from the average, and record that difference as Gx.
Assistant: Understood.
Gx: -18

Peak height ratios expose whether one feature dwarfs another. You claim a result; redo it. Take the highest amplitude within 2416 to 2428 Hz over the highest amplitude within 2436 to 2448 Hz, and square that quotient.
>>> 0.37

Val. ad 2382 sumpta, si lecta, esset 2.958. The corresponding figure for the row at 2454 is 6.282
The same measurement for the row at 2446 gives 6.416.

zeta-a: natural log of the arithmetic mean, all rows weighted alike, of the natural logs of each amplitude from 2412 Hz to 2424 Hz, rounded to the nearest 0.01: 0.36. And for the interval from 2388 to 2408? 0.46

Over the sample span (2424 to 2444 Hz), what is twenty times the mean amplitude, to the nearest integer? 118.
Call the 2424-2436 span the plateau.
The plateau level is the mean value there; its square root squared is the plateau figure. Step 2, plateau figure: 5.2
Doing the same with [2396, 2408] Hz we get 5.8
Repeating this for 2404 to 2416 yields 6.5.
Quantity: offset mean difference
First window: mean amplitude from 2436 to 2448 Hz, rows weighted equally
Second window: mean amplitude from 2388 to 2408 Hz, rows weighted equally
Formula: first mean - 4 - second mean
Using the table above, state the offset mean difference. -2.3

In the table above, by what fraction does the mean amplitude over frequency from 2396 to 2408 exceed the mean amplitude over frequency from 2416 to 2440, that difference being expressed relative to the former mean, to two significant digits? 0.14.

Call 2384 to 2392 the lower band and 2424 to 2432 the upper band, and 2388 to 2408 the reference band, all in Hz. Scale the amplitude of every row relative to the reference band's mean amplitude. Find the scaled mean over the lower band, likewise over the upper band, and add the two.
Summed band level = 1.53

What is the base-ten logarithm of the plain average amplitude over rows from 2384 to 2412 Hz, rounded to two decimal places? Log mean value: 0.69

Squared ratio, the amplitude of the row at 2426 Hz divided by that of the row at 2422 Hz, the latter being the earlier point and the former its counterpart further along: 2.10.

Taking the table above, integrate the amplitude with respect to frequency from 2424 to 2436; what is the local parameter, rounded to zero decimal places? 63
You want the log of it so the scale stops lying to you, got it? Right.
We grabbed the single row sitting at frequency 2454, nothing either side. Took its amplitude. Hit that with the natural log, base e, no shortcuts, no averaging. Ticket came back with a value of 1.84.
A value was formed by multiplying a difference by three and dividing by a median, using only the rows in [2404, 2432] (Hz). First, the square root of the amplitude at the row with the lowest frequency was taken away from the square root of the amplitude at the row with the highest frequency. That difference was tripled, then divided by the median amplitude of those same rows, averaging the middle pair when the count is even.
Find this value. -0.10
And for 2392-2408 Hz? 0.28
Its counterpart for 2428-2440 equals 0.16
